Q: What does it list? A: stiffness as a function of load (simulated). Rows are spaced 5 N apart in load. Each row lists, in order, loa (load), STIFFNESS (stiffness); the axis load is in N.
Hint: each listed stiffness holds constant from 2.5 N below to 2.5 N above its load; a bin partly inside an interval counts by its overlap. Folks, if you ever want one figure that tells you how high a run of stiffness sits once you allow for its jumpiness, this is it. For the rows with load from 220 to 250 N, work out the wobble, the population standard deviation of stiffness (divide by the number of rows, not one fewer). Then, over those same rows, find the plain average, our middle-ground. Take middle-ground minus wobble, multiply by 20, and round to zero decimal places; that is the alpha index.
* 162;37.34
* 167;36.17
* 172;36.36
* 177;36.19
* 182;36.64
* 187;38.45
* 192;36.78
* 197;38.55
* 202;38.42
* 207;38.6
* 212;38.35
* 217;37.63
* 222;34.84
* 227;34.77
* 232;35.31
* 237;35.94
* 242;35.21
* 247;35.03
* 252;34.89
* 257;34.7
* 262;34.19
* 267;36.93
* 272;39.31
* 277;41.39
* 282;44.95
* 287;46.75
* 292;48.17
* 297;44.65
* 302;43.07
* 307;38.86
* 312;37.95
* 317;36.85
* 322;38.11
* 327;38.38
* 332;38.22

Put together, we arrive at 696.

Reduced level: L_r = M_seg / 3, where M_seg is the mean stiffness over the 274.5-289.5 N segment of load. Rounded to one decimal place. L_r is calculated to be 14.8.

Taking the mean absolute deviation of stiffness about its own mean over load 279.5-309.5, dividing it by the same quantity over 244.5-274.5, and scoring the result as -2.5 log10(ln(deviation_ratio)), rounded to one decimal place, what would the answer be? 1.0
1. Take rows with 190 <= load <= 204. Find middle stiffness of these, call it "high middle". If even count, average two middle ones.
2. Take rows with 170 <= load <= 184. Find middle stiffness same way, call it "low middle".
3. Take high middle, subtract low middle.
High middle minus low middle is 2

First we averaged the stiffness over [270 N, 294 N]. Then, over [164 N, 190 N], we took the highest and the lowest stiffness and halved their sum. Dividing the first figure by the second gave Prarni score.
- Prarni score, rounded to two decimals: 1.18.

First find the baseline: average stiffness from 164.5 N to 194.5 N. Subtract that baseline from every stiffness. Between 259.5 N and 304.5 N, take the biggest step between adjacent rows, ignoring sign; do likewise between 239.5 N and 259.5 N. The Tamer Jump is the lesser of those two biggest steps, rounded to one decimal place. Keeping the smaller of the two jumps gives 0.2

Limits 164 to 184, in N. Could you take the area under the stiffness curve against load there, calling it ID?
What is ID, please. 727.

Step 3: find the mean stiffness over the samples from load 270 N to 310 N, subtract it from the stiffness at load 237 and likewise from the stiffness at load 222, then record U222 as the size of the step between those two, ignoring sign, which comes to 1.1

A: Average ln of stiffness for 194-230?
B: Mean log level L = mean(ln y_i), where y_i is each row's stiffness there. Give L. 3.62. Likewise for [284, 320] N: 3.74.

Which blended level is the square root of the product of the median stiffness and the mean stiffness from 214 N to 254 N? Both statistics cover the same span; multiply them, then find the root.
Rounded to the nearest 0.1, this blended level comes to 35.3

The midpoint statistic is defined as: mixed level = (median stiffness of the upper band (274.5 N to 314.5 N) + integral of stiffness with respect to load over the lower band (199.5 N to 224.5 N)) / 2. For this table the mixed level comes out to 492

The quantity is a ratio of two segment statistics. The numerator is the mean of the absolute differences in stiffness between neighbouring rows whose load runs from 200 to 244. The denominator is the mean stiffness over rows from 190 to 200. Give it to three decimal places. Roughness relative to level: 0.020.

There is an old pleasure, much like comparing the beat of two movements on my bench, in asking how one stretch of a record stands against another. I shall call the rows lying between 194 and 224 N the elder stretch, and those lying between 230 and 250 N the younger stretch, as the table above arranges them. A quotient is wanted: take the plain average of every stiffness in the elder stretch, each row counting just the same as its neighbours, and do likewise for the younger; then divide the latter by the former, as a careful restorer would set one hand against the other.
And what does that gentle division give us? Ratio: 0.94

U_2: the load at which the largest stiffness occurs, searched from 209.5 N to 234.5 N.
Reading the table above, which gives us 212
